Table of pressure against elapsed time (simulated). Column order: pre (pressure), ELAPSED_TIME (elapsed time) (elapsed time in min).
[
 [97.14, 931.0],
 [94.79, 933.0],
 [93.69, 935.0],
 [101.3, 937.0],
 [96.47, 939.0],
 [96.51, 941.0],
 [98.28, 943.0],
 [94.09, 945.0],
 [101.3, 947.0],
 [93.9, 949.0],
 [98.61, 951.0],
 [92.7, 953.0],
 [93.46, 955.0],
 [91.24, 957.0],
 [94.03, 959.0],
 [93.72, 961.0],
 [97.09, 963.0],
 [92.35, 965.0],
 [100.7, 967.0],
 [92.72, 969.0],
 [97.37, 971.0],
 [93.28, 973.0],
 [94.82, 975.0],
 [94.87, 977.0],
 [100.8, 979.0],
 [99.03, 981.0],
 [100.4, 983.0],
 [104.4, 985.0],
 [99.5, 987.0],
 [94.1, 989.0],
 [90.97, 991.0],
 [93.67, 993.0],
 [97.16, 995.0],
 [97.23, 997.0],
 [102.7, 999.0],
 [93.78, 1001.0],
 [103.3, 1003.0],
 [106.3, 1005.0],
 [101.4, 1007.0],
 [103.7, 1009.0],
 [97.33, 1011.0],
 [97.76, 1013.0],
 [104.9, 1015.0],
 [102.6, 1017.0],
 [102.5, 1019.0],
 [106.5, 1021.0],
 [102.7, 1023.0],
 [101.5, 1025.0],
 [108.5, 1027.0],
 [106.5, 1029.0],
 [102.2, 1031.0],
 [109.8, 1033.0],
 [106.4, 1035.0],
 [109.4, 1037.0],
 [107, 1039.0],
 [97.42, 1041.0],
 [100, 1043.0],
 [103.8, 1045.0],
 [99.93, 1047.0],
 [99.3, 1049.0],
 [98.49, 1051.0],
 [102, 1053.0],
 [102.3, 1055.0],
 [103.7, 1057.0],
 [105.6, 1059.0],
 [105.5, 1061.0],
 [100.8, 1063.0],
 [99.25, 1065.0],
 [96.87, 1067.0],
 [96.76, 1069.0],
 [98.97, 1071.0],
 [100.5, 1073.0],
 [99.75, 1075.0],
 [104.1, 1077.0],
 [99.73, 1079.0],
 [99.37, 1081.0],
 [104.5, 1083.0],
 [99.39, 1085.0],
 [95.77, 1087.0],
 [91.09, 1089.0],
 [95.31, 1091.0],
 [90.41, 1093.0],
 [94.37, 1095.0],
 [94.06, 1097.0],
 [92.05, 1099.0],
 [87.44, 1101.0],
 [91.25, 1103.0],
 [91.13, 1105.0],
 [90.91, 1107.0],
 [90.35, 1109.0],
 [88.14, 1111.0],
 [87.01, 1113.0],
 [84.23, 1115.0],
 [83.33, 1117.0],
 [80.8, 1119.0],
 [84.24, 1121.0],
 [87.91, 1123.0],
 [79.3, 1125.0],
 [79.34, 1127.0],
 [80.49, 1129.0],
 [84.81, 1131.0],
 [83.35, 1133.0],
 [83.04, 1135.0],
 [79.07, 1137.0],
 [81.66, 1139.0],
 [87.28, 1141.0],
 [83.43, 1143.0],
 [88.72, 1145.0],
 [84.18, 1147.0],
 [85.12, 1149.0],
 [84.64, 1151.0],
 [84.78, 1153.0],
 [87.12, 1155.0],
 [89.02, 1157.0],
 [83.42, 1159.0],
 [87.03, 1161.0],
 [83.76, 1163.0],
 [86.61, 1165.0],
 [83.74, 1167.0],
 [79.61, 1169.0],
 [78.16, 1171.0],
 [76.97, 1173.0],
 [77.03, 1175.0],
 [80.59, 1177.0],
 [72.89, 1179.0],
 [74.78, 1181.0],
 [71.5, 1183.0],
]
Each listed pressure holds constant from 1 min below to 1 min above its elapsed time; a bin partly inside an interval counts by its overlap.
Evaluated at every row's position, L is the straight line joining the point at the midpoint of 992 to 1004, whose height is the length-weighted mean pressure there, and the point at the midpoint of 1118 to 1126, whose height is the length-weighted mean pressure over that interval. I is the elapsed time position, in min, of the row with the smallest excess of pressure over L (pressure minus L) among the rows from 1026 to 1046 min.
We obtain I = 1041.0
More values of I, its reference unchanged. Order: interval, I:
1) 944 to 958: 957.0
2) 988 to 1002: 991.0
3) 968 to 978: 969.0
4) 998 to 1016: 1001.0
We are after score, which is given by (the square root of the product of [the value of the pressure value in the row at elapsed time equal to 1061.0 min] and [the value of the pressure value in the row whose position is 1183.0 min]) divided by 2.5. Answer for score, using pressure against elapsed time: 34.7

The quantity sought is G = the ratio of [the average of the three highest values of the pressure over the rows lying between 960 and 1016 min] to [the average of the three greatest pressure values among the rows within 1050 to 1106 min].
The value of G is 1.00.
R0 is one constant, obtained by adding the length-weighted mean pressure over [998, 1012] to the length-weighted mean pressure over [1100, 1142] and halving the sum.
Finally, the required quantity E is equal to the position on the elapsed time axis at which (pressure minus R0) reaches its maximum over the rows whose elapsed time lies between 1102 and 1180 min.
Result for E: 1103.0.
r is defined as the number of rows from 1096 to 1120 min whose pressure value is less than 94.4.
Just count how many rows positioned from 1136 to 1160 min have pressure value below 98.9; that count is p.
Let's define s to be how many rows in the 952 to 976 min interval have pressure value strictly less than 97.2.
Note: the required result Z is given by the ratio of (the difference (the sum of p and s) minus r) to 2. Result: 5.0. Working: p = 12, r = 12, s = 10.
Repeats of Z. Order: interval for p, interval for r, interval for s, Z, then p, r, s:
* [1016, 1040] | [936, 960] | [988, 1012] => -0.5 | 0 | 6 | 5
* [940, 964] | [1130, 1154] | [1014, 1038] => -0.5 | 11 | 12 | 0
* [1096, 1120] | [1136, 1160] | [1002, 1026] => 0.0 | 12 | 12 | 0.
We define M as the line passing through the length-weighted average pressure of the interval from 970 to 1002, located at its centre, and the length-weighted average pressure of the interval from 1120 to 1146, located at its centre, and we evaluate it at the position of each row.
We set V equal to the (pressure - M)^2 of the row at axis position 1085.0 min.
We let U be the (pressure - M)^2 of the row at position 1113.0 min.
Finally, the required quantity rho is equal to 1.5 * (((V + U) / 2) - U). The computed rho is 98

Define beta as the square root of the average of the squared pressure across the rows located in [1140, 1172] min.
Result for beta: 85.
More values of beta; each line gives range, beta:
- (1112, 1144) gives 83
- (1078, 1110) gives 94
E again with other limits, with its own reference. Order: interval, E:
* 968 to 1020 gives 1005.0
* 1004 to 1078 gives 1033.0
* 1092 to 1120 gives 1095.0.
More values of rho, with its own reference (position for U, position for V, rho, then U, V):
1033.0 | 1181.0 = -207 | 292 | 16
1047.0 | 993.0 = -49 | 73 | 8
